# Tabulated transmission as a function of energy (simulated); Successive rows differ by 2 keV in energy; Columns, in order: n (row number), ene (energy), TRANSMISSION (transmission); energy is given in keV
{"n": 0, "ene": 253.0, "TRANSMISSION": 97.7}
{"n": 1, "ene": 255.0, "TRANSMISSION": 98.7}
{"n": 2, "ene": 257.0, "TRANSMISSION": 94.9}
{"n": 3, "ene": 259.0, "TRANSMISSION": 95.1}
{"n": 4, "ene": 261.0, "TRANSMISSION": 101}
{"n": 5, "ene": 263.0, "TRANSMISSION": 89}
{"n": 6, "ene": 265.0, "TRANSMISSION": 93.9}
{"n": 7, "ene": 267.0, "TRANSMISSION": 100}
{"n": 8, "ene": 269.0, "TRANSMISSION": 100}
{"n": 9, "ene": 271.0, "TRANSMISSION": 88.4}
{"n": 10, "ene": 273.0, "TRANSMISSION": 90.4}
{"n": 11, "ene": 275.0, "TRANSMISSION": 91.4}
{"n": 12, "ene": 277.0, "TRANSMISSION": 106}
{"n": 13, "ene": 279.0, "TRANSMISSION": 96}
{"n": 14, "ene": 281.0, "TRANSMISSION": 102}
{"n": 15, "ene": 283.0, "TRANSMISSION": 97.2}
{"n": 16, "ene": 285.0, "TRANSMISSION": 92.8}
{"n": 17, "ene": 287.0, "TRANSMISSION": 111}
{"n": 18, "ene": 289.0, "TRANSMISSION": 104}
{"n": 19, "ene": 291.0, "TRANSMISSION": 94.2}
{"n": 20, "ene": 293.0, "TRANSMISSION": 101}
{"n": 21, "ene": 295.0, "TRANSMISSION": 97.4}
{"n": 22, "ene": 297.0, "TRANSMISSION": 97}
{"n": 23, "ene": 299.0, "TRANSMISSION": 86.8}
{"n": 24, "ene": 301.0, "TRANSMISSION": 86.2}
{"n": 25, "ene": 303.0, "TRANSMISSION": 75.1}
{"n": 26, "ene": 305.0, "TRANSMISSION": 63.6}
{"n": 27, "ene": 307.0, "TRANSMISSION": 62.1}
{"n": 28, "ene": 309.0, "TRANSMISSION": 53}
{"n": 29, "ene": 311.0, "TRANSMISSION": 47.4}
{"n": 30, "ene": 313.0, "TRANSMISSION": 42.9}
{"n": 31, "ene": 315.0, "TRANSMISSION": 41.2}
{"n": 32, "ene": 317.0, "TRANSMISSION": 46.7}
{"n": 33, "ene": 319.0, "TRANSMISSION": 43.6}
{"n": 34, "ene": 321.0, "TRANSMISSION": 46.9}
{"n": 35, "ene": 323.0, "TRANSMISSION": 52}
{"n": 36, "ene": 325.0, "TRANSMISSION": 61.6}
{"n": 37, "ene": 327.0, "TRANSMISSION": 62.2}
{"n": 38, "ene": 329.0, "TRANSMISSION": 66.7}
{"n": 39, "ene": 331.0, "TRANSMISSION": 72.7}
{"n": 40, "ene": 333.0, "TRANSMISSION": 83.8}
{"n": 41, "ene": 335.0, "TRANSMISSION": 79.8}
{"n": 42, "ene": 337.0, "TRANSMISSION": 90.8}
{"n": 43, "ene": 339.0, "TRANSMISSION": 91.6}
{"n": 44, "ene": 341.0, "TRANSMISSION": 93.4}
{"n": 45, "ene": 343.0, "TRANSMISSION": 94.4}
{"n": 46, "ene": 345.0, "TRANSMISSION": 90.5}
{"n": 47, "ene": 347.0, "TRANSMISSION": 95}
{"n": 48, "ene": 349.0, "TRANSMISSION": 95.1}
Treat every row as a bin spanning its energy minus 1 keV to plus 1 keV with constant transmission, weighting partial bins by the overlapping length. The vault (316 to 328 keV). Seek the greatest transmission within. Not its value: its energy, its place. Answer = 327.0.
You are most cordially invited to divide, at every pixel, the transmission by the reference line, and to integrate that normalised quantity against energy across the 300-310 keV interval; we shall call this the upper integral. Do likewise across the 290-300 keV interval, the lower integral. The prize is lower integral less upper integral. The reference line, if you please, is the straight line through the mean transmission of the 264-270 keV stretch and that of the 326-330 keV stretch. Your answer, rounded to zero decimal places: 3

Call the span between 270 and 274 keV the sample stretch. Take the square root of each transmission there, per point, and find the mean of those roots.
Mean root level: 9.5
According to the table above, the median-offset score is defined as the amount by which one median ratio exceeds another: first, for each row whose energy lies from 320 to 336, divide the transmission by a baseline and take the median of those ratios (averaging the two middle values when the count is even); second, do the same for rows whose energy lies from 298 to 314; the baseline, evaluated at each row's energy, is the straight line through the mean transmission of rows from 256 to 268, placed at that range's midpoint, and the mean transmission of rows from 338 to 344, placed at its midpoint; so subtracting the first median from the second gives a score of 0.0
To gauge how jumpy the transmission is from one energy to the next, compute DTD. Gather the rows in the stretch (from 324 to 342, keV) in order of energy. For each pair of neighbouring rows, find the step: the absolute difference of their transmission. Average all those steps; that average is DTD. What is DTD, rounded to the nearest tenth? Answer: 5.0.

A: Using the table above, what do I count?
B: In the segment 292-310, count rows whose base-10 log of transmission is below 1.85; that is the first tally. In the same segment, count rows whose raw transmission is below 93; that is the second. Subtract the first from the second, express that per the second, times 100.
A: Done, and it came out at 50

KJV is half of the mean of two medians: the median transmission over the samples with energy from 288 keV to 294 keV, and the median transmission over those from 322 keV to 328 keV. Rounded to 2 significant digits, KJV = 41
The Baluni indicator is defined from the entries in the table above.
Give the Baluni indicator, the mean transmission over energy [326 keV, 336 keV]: 73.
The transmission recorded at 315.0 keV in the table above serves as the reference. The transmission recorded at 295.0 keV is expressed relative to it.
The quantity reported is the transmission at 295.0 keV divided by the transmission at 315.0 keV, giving 2.4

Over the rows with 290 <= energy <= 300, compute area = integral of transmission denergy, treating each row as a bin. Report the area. 953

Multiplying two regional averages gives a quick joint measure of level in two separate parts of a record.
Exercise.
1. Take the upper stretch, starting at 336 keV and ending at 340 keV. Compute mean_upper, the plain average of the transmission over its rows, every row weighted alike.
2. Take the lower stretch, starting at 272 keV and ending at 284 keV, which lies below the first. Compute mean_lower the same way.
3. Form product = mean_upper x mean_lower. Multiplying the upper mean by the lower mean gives 8862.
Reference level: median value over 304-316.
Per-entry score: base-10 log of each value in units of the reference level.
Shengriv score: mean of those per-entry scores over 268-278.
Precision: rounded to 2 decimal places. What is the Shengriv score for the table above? 0.28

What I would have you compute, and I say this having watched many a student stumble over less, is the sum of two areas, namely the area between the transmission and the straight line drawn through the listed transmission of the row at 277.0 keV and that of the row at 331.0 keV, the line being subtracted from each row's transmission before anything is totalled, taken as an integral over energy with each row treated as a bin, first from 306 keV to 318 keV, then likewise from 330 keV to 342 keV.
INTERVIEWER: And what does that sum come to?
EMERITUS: -238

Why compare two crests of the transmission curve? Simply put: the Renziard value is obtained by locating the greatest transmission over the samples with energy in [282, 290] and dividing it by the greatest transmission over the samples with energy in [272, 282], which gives 1.0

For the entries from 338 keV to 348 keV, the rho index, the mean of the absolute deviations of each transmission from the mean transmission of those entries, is 2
